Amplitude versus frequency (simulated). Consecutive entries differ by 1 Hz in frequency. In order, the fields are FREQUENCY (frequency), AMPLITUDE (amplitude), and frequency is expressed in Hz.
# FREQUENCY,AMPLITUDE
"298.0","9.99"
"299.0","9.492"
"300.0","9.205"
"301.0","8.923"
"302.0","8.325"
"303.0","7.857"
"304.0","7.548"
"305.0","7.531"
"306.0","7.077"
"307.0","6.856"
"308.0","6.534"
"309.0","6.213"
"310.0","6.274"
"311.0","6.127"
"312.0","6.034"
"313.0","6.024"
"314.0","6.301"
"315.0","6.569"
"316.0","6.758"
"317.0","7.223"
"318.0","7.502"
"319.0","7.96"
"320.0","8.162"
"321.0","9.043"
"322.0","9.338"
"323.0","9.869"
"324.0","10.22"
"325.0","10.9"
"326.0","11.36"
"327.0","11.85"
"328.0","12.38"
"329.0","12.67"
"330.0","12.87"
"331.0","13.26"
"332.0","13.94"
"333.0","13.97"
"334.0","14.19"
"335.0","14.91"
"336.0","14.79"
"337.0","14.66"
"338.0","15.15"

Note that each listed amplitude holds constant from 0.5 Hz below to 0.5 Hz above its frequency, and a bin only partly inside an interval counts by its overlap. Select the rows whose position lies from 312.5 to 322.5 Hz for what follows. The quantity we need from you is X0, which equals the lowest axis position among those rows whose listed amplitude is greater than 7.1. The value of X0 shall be 317.0 Hz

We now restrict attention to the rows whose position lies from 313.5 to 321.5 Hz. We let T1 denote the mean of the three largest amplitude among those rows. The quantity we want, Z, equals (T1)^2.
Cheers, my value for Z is 70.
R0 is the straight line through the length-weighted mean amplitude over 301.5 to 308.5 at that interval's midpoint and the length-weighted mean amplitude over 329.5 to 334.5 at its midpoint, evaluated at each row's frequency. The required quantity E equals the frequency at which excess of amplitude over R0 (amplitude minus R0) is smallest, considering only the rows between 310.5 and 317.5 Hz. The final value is 313.0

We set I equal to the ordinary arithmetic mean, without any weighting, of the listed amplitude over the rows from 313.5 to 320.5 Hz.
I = 7.2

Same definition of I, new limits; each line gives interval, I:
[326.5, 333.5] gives 13.0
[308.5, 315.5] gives 6.2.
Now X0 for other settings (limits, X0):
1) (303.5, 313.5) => 304.0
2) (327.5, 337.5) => 328.0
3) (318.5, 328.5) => 319.0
